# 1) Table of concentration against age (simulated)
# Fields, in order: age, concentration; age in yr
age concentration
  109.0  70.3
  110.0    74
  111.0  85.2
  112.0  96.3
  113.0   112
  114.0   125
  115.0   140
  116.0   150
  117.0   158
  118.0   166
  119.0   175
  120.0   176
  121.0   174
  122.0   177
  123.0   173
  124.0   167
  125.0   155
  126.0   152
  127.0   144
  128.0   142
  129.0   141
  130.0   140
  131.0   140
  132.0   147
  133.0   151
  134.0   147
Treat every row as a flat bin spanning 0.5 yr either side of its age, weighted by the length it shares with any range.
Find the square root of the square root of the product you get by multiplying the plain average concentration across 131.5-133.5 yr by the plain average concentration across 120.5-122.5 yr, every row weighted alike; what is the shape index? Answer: 12.7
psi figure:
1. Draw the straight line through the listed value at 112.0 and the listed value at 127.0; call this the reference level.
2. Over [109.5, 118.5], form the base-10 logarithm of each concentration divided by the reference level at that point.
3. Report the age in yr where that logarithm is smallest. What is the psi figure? 110.0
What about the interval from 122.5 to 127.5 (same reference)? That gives 127.0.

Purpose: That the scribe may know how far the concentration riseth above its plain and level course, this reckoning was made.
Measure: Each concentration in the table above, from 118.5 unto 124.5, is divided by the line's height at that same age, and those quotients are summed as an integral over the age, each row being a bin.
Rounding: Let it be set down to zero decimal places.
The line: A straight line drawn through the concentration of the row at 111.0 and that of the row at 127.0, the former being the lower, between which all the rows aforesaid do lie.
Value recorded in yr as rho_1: 8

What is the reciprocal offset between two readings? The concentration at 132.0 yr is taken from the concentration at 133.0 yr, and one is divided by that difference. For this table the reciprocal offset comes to 0.25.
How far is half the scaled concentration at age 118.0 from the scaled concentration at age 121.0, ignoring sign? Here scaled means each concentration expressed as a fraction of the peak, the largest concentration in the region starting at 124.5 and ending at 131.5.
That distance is 0.59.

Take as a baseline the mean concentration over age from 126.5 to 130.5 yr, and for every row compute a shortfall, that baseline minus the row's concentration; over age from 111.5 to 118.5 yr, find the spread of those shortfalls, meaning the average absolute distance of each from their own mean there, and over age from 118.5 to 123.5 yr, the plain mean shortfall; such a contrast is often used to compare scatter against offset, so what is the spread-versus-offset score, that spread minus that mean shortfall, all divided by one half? 108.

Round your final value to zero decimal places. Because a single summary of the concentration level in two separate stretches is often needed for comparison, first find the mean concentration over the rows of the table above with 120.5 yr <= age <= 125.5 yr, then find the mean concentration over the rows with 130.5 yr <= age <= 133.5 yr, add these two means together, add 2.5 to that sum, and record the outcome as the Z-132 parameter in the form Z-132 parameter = 318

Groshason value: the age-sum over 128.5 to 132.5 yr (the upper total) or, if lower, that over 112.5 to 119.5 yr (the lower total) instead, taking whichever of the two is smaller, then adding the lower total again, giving 1594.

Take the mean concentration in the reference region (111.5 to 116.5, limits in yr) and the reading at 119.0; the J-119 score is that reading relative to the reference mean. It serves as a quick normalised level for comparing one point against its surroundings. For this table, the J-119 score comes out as 1.40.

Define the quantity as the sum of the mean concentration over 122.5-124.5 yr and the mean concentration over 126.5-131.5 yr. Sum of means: 311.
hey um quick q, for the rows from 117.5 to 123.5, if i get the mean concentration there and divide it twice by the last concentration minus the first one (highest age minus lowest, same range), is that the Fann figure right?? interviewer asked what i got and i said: 3.5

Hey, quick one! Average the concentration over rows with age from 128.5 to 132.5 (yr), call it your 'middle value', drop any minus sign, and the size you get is 142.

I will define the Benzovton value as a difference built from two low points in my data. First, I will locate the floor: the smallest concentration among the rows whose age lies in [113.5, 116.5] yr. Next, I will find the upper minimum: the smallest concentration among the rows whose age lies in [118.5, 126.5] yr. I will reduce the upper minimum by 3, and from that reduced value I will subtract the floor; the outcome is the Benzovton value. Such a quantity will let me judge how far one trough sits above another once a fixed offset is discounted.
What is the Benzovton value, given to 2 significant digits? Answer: 24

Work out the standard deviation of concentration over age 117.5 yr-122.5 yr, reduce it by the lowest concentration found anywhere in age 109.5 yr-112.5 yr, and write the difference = -70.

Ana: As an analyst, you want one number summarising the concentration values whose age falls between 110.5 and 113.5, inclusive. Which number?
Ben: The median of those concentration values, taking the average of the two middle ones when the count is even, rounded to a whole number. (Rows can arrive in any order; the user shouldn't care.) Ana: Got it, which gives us 96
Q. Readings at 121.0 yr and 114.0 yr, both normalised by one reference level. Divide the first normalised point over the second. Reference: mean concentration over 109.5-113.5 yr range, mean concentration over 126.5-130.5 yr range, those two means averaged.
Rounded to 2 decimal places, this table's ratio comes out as 1.39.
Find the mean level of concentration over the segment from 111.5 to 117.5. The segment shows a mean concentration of 130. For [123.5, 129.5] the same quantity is 150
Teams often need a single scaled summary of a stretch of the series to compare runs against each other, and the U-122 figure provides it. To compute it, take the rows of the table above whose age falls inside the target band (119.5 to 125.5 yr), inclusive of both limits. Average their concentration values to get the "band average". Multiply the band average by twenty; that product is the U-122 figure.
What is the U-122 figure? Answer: 3407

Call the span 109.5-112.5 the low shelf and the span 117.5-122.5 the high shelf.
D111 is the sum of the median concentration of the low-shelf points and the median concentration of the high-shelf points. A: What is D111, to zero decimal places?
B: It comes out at 260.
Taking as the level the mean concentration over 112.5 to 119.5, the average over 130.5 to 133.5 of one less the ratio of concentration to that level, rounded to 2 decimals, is 0.00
